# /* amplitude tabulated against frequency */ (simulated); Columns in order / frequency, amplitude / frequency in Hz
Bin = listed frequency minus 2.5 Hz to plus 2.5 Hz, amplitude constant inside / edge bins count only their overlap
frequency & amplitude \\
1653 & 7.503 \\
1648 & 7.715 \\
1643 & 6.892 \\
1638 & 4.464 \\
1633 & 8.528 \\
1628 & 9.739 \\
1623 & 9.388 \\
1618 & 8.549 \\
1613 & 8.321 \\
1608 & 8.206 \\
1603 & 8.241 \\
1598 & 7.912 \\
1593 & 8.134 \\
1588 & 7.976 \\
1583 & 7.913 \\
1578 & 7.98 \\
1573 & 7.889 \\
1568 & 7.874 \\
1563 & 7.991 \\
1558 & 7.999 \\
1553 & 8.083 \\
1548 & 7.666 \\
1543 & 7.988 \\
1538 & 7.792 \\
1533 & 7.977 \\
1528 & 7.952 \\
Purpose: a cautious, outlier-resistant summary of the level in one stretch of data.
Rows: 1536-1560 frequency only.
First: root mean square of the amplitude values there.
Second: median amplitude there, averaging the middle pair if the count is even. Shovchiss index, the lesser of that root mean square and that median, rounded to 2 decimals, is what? 7.91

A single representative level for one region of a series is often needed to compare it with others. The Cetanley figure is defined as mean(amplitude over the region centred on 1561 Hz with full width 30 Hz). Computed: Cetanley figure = 7.92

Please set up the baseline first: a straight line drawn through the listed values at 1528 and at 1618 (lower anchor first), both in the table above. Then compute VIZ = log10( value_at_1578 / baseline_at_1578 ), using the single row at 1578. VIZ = -0.0162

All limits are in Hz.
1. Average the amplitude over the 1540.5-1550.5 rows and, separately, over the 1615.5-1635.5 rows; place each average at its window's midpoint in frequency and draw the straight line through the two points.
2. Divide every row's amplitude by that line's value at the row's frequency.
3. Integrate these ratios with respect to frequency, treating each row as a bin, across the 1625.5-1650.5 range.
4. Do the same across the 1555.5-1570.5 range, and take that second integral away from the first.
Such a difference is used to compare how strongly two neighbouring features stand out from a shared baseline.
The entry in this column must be 5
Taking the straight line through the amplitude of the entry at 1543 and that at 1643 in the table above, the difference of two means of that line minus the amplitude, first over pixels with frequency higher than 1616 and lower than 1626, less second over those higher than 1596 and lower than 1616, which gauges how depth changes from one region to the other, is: -1.0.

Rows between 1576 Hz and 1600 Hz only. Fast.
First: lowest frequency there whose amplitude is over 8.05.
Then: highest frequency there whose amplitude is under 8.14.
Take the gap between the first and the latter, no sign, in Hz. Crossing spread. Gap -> 5 Hz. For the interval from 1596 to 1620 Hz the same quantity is 5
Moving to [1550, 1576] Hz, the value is 20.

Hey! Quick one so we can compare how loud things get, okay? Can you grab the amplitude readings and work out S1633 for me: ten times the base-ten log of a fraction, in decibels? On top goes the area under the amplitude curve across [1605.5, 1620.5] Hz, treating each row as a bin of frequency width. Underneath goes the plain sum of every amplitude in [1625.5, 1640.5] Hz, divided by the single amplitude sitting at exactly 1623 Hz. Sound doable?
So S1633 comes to 17.1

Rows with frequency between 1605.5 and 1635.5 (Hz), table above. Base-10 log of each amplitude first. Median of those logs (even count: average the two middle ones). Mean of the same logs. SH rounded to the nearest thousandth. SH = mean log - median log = 0.012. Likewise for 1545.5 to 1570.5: -0.004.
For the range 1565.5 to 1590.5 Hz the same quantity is 0.001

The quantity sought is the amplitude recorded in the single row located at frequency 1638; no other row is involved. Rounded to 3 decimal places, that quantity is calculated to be 4.464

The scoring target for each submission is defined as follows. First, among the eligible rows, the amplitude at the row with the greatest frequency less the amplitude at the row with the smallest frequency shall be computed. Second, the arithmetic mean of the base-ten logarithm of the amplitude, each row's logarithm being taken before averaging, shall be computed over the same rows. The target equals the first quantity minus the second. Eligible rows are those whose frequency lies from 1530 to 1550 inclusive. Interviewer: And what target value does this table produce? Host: -1.2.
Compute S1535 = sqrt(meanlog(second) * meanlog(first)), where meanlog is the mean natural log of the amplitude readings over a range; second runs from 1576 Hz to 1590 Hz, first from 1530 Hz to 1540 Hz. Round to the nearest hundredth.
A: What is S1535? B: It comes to 2.07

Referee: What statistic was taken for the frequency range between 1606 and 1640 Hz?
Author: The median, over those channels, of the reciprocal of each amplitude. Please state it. 0.117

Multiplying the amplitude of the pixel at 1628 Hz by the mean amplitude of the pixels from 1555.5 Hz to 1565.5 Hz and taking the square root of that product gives 8.82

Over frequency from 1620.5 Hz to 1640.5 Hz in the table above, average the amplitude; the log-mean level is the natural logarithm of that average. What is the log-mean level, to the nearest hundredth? 2.08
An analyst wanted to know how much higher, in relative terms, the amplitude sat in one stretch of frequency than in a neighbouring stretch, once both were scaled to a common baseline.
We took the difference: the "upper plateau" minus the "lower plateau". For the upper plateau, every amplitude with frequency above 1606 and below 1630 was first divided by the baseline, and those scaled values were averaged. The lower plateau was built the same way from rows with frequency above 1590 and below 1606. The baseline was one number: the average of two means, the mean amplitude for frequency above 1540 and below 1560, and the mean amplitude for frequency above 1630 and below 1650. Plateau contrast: 0.10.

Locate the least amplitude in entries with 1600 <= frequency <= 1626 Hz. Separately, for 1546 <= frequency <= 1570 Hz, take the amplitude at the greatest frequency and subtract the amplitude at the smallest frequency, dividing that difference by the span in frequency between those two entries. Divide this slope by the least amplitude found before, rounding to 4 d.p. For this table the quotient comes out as 0.0013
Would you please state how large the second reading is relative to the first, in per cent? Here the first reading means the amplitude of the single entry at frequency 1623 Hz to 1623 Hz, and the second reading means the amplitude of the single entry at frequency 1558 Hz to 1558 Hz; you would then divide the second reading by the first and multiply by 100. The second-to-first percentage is 85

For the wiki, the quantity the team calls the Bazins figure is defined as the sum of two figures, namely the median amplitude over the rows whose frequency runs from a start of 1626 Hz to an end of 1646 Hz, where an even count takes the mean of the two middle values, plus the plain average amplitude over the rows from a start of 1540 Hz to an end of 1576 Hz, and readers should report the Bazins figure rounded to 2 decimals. 15.64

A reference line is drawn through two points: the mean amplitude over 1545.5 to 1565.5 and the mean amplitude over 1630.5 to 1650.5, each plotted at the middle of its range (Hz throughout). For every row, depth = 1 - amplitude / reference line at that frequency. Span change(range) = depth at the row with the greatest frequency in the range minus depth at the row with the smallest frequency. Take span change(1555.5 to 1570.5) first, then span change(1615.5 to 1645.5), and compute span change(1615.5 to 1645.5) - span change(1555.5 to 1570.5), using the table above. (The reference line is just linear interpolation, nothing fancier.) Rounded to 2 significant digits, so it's 0.19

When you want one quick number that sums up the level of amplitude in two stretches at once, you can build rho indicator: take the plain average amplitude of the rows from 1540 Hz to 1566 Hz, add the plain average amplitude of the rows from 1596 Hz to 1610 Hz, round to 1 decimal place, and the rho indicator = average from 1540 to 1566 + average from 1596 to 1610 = 16.1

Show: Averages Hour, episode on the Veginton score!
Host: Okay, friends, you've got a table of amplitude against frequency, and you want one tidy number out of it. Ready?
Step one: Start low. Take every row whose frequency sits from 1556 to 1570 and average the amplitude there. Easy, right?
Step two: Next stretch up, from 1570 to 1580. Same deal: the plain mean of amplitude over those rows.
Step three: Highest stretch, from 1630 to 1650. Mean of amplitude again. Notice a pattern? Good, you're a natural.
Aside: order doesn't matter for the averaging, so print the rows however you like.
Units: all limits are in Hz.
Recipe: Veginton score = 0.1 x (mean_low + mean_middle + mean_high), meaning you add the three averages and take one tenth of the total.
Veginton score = 2.28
